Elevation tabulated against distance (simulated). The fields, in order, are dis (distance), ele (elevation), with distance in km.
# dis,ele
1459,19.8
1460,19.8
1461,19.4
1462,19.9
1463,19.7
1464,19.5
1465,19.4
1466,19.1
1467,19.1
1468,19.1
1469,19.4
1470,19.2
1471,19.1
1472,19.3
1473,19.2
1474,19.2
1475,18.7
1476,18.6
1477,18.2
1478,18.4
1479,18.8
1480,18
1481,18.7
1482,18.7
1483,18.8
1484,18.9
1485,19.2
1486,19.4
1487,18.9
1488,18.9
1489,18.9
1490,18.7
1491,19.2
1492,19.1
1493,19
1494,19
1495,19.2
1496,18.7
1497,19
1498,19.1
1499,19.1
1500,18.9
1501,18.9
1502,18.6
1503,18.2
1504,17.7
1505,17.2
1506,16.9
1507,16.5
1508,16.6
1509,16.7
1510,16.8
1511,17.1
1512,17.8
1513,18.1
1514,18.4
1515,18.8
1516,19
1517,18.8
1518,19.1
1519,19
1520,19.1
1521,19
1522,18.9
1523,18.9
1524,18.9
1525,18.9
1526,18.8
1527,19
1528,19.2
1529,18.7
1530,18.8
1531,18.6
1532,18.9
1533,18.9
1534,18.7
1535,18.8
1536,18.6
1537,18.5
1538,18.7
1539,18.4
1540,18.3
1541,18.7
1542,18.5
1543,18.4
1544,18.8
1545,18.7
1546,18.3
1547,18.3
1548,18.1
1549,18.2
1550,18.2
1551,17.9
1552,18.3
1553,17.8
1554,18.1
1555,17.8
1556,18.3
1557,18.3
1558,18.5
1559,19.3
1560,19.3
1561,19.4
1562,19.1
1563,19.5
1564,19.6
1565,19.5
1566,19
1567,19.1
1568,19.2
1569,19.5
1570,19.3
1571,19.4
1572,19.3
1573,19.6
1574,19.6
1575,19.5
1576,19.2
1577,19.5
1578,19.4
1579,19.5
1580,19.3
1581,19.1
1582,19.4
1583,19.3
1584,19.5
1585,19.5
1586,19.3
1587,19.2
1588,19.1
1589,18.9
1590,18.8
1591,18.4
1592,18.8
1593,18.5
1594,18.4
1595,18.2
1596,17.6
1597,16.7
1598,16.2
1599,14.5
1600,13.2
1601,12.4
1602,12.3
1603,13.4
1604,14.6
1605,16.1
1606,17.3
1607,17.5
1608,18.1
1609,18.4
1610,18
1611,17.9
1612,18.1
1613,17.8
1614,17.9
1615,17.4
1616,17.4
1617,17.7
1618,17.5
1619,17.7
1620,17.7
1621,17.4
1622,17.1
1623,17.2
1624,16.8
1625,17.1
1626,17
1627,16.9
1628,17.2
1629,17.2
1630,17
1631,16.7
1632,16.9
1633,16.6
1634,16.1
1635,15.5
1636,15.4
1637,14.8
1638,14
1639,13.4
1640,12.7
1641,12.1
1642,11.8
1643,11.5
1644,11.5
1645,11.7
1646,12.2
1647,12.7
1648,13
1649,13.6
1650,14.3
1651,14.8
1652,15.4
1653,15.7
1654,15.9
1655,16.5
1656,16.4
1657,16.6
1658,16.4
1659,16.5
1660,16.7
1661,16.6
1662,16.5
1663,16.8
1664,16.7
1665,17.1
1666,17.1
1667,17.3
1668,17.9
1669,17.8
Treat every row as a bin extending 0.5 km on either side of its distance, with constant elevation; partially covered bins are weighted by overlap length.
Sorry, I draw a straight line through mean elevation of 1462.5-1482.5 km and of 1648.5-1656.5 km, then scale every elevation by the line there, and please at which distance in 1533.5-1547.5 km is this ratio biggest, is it 1544 km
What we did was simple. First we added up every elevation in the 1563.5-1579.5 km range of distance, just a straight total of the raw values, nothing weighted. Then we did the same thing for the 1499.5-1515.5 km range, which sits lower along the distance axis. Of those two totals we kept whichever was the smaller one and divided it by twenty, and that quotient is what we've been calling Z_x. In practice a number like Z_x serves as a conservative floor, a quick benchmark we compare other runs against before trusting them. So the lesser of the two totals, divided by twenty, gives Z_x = 14.2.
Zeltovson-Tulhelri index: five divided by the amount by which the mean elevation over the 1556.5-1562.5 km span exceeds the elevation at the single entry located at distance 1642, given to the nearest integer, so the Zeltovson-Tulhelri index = 1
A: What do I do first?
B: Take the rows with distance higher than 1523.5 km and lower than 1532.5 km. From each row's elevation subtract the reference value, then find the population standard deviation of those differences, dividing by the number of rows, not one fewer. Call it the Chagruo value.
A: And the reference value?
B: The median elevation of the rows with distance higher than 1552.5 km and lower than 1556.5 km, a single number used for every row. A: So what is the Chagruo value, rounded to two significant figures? 0.16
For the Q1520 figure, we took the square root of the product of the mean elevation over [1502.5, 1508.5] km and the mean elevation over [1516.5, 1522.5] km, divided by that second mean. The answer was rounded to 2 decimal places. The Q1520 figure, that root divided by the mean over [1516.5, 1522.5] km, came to 0.95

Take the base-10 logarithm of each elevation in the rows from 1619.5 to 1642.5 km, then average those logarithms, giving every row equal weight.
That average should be 1.20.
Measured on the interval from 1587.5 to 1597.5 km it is 1.26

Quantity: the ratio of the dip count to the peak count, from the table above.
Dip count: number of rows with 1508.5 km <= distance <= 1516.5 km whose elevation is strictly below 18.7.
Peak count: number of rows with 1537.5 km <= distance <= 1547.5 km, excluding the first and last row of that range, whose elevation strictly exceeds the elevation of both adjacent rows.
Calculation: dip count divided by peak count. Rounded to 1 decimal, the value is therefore 3.0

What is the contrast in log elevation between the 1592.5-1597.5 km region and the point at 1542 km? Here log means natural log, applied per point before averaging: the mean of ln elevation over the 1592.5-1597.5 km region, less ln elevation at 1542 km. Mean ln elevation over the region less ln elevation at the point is -0.035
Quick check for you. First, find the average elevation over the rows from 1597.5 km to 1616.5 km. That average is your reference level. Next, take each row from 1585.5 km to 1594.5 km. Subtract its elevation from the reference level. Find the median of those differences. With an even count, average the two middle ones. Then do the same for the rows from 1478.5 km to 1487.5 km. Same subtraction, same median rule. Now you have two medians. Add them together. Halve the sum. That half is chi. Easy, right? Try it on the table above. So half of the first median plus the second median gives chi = -2.6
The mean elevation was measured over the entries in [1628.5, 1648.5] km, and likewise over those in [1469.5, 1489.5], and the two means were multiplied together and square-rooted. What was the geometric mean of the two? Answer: 16.3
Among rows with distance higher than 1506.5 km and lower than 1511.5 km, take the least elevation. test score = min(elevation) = 16.5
